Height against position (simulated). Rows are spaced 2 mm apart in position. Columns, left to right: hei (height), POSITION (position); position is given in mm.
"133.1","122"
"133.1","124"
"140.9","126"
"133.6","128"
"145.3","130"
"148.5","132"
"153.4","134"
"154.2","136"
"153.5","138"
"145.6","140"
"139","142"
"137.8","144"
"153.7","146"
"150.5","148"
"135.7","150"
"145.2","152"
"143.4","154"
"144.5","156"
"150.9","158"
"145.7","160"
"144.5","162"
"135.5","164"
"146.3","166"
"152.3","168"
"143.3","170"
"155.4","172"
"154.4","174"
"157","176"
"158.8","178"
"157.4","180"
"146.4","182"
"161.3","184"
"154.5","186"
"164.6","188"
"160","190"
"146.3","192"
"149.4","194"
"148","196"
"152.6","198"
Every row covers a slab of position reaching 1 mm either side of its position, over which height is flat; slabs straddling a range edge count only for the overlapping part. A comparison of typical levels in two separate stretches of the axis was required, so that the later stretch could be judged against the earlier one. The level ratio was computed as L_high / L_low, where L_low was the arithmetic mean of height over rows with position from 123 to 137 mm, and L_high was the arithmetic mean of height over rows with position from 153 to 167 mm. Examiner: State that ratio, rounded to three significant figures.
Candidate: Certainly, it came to 1.00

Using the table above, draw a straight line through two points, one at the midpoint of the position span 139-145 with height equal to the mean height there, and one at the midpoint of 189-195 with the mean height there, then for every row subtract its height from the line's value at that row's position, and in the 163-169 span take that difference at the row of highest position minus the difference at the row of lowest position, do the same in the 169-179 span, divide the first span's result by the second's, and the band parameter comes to 1.2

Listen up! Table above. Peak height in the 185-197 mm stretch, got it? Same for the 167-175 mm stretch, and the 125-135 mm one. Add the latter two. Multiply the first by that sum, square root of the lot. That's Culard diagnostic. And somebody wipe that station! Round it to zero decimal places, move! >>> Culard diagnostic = 225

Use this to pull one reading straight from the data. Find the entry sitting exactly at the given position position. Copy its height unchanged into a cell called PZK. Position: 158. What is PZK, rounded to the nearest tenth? 150.9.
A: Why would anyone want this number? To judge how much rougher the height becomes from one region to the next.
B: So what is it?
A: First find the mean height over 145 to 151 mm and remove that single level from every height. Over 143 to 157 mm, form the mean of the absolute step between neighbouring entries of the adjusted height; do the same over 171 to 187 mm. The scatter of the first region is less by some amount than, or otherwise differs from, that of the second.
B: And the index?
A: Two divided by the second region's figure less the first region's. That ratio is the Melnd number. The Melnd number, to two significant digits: -0.96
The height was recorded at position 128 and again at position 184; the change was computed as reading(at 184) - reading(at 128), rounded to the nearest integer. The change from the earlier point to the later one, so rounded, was 28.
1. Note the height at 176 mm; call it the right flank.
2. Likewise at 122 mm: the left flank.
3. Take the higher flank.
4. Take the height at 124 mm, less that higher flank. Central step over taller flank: -24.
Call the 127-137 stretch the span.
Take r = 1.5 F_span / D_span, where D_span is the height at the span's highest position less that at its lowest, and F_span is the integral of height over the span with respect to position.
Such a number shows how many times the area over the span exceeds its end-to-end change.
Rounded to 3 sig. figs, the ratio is 107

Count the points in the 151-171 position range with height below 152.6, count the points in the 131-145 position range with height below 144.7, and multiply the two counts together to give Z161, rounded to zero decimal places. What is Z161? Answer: 20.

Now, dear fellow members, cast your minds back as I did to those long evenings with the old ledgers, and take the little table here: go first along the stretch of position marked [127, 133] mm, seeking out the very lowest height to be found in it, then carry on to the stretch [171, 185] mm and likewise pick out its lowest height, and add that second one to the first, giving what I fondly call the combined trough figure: 280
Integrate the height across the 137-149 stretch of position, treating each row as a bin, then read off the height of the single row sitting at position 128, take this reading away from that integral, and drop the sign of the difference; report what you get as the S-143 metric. 1627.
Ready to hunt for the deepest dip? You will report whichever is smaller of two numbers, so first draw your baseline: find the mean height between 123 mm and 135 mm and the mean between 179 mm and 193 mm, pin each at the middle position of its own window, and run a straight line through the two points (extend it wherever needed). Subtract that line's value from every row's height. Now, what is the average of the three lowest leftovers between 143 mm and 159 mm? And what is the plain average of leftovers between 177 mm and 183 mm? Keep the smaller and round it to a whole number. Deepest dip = -8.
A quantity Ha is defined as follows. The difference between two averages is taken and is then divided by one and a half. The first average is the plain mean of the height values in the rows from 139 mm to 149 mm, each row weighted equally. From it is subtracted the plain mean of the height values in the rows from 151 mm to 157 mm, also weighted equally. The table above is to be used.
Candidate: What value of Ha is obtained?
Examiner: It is 1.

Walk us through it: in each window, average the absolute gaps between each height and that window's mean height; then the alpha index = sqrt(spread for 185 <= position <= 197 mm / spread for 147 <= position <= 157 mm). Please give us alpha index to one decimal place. 1.3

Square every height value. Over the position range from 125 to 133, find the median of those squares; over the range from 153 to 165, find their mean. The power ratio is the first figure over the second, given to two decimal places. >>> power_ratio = 0.99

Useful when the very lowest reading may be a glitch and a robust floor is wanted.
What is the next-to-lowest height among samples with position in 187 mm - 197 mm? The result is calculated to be 148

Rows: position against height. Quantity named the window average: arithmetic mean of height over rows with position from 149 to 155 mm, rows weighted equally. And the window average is 141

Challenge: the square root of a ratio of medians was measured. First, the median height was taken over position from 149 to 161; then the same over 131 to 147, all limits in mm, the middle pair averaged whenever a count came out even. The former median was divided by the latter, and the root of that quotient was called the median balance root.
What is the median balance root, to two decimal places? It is 0.98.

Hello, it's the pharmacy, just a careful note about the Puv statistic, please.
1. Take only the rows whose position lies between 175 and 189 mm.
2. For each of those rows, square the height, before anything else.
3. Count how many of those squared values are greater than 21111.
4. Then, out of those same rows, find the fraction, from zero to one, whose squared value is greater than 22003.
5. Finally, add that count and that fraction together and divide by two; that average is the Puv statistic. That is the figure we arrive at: 3.9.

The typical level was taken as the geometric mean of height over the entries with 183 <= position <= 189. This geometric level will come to 160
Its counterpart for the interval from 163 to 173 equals 146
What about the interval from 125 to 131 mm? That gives 140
